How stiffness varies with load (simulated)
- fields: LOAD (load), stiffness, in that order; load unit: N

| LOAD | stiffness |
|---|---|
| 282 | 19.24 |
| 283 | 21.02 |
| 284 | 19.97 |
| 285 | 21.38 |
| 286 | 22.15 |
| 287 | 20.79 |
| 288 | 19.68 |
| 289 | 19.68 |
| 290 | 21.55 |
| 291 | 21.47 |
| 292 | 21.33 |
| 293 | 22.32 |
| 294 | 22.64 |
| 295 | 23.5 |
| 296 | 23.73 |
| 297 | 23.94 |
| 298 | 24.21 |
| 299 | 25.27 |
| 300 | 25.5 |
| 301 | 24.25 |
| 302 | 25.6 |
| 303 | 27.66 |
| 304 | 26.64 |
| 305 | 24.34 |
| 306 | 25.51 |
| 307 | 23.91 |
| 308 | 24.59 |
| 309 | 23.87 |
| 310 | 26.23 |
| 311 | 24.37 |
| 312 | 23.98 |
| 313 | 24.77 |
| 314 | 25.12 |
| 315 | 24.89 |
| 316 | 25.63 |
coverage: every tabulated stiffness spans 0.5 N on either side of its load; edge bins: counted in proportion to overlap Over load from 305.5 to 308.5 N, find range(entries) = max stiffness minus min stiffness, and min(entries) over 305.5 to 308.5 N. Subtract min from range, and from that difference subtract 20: -42.3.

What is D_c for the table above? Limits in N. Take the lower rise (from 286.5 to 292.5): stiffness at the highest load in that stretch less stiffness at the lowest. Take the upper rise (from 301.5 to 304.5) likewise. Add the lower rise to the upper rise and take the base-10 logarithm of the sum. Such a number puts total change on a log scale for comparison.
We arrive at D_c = 0.20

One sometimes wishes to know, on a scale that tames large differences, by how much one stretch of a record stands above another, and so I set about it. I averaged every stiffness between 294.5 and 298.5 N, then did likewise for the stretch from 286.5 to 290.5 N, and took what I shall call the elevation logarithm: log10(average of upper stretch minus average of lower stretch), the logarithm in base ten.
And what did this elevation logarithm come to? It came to 0.534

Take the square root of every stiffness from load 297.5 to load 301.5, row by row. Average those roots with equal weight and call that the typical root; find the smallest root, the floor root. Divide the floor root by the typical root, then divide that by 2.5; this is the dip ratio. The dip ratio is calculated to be 0.395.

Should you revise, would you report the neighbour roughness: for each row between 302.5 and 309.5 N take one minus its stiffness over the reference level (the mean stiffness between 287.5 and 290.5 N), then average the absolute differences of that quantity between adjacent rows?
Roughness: 0.061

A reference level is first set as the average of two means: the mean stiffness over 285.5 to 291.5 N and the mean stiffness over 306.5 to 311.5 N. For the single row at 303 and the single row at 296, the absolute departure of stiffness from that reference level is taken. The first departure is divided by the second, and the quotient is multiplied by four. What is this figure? 20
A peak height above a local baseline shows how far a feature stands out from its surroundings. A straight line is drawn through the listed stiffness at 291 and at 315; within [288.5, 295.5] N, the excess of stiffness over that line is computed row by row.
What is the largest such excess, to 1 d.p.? 1.5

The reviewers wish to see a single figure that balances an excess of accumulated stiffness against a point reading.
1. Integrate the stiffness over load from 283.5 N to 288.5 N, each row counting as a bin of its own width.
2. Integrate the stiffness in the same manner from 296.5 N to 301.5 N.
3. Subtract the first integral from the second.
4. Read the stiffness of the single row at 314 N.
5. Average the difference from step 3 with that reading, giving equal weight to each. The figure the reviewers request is 22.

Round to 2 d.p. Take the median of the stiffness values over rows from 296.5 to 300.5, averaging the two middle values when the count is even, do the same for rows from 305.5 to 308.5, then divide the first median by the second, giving 1.01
